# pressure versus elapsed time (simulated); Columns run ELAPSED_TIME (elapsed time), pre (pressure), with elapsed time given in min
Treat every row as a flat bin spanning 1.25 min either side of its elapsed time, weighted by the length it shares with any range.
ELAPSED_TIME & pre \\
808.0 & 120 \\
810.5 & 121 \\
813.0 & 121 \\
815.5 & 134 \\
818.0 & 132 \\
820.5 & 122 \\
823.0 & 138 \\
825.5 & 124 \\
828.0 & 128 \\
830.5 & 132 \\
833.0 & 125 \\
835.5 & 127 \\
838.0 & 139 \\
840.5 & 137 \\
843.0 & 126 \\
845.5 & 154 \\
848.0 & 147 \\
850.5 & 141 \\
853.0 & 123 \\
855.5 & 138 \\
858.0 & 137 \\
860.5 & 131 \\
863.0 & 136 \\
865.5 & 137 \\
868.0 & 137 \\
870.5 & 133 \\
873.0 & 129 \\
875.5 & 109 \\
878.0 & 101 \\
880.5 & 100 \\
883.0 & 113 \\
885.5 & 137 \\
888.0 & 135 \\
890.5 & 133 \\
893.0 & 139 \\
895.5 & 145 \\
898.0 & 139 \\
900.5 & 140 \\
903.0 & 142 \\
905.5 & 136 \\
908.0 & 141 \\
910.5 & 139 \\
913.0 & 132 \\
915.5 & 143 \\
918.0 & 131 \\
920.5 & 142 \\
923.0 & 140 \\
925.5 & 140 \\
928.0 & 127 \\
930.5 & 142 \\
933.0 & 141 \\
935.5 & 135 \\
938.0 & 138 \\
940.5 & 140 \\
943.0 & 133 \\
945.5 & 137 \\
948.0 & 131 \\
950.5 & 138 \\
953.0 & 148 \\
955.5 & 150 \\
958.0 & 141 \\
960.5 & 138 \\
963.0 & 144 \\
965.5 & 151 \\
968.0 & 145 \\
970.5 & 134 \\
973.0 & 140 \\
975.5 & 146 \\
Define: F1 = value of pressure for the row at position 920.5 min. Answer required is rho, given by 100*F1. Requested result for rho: 14200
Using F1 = 142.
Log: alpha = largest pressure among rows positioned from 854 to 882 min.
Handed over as 138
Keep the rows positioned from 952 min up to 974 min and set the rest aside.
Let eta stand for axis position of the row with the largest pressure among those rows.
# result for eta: 965.5 min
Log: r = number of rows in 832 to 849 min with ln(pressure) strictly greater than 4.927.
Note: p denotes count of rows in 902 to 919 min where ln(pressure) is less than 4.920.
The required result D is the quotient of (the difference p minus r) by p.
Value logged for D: 0.0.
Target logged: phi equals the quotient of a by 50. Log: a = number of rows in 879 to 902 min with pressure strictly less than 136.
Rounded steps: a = 4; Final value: 0.080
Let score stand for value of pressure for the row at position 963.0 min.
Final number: 144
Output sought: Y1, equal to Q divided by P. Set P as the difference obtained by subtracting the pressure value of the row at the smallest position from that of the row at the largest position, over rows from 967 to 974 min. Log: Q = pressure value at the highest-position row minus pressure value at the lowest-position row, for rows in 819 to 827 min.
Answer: -0.4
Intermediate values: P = -5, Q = 2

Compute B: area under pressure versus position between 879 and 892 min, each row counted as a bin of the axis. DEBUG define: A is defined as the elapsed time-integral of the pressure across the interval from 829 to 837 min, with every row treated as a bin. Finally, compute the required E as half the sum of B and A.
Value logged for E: 1316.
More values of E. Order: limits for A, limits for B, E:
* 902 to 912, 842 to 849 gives 1196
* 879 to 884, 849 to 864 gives 1274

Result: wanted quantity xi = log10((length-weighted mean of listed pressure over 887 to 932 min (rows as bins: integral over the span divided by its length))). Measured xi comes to 2.14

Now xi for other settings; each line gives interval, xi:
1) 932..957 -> 2.14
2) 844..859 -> 2.15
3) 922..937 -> 2.14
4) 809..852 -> 2.12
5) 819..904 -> 2.12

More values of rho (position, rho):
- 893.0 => 13900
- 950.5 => 13800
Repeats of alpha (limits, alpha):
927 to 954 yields 148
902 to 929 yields 143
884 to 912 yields 145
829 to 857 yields 154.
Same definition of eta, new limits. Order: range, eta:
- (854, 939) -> 895.5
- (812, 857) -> 845.5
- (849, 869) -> 850.5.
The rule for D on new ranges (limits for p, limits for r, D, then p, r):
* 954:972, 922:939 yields -4.0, 1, 5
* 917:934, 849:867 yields 0.0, 2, 2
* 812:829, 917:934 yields 0.2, 6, 5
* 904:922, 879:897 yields 0.3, 3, 2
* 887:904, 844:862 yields -1.0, 2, 4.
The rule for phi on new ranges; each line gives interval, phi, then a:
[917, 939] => 0.060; 3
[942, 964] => 0.040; 2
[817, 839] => 0.140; 7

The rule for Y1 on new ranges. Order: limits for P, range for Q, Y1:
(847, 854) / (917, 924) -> -0.4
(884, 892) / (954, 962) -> 3.0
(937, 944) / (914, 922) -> 0.2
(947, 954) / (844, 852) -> -0.8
